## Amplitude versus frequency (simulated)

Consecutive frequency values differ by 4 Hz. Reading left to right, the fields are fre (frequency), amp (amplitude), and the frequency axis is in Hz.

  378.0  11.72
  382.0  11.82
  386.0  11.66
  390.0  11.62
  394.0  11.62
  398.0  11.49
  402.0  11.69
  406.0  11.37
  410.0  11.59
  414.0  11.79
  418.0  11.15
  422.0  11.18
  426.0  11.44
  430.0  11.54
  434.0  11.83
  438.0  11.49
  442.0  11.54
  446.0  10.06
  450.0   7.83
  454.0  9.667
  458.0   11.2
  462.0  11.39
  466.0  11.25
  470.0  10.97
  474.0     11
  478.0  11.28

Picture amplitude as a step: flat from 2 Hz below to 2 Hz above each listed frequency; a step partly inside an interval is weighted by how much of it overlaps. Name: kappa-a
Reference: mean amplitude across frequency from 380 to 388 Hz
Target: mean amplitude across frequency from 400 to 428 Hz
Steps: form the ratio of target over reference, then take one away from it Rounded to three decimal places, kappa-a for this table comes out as -0.024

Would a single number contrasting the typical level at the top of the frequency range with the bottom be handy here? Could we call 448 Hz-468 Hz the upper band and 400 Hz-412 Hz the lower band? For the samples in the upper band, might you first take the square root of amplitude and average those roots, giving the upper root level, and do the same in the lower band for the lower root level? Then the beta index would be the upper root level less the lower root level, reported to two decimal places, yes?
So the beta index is -0.20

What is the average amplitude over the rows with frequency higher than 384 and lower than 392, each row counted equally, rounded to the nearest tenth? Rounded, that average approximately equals 11.6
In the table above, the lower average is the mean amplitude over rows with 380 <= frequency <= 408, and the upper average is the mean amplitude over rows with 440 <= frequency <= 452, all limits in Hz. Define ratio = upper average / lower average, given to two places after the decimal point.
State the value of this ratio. 0.84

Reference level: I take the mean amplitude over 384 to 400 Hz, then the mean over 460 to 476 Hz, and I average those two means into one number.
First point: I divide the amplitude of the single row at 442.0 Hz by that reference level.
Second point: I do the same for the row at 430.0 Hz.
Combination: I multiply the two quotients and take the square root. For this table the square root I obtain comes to 1.01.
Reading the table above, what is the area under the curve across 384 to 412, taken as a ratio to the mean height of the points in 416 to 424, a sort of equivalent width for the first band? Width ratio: 29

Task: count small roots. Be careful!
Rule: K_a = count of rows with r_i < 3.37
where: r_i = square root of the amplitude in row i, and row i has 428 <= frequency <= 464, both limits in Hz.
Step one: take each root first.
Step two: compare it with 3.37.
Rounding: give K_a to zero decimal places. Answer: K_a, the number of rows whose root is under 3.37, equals 4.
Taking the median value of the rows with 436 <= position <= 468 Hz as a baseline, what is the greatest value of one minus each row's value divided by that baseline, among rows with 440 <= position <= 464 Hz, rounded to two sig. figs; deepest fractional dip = 0.30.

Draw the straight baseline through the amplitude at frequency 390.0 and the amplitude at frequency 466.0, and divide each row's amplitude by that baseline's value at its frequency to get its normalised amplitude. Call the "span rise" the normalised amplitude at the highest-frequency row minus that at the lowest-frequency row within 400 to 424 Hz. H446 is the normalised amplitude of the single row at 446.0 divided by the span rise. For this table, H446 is -25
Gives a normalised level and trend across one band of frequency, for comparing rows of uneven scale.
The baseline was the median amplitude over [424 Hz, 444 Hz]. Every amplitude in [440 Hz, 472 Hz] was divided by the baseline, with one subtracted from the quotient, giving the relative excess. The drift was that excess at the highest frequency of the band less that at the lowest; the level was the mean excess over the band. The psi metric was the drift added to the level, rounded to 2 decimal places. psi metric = -0.14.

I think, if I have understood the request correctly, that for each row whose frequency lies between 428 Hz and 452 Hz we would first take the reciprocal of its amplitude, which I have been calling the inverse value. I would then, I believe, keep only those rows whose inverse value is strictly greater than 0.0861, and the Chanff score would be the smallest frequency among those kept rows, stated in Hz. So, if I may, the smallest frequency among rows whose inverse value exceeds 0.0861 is 430.0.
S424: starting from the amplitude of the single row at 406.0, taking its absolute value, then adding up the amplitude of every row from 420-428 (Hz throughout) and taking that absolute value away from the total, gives 11.25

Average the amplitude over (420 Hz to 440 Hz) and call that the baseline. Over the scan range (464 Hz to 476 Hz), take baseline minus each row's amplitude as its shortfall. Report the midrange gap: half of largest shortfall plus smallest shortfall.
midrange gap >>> 0.39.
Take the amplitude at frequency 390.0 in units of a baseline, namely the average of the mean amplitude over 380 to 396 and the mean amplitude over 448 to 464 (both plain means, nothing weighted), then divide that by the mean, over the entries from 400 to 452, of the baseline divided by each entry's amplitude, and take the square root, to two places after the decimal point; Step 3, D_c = 1.04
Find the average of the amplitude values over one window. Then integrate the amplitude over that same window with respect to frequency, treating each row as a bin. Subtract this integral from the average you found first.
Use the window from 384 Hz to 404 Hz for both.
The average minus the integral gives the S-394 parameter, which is -221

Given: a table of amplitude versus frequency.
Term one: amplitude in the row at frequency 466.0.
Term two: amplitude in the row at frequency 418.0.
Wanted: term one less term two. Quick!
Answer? 0.10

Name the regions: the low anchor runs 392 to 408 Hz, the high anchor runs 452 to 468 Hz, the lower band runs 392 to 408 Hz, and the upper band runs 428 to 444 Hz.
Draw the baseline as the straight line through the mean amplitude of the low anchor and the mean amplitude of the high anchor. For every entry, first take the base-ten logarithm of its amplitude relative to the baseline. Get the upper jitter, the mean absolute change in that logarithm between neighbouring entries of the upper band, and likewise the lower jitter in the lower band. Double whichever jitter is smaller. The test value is 0.015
